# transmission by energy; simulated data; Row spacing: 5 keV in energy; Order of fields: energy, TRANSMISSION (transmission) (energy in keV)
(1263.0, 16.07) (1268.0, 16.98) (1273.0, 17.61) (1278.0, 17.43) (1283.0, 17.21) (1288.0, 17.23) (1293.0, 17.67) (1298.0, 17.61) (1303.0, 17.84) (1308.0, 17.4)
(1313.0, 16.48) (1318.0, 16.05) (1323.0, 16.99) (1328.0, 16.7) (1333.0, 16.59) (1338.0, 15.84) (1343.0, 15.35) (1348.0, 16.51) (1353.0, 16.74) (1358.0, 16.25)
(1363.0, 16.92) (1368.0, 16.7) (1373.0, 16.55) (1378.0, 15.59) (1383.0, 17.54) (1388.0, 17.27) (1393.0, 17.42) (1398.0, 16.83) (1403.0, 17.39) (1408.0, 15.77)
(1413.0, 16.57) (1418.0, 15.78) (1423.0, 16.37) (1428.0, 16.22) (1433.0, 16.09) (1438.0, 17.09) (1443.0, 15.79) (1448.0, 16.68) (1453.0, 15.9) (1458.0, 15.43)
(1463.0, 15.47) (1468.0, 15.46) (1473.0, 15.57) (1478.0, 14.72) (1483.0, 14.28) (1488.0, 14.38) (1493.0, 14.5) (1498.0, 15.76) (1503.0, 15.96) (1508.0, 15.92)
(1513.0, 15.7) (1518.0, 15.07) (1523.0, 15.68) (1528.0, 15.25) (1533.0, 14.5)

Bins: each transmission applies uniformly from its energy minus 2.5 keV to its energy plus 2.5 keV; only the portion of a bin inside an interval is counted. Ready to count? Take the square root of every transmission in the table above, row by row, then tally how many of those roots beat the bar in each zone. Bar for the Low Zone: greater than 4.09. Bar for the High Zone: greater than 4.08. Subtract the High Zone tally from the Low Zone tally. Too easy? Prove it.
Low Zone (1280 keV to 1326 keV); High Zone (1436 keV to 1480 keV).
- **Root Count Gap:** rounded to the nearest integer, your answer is 5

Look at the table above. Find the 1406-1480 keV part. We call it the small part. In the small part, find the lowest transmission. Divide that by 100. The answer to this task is 0.147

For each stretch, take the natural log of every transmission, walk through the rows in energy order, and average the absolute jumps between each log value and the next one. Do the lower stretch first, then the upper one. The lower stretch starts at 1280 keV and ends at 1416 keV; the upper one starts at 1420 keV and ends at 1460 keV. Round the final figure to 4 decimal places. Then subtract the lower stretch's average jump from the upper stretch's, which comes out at 0.0066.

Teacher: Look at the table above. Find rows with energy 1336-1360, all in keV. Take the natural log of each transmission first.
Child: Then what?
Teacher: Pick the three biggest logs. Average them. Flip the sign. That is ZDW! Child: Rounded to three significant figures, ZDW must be -2.80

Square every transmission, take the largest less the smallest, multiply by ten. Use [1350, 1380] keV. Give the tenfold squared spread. 432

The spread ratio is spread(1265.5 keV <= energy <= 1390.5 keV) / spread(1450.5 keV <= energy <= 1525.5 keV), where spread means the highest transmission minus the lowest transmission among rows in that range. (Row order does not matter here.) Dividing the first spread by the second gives 1.48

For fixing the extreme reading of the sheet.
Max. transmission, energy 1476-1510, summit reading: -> 15.96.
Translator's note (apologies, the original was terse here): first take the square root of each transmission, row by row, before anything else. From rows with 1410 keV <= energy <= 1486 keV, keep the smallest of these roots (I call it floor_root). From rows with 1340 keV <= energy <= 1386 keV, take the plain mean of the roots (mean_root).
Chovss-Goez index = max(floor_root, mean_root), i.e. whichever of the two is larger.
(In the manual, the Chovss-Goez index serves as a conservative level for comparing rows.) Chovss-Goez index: 4.06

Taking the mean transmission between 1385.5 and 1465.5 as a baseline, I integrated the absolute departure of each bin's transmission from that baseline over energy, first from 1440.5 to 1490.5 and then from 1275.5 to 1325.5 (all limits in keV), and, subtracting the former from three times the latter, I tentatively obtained 78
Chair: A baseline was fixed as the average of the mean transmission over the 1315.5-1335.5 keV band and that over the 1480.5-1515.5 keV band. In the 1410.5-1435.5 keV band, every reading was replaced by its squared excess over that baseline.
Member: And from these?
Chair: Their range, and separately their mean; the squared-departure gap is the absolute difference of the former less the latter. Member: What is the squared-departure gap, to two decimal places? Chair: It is 0.27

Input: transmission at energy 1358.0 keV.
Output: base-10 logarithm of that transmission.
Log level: 1.21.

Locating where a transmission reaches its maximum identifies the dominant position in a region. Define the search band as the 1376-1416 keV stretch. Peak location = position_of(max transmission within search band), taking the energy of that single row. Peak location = 1383.0 keV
